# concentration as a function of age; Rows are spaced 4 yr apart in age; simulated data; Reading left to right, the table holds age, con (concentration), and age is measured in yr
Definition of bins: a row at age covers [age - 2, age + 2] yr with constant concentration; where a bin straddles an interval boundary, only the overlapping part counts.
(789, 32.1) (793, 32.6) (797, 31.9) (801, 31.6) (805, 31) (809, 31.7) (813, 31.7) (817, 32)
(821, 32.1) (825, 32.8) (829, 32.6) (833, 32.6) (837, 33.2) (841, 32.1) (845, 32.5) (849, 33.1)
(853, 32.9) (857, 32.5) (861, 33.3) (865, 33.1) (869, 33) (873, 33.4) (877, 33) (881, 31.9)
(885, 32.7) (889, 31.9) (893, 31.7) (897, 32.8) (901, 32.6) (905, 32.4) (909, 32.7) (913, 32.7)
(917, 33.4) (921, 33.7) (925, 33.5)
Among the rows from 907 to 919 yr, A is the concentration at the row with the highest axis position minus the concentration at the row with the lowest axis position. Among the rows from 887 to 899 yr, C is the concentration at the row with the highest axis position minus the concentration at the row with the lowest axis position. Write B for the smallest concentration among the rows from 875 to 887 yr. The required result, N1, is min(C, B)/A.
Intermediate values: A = 0.7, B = 31.9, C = 0.90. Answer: 1.3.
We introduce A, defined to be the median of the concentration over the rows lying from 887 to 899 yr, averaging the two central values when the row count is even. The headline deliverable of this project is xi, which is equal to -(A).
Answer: -31.9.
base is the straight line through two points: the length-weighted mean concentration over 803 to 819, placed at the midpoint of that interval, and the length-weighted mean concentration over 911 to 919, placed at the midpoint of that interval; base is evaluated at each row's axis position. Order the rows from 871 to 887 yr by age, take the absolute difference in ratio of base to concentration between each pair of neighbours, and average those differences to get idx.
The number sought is 0.024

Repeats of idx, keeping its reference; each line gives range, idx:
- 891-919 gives 0.013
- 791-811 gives 0.019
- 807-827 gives 0.008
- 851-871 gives 0.012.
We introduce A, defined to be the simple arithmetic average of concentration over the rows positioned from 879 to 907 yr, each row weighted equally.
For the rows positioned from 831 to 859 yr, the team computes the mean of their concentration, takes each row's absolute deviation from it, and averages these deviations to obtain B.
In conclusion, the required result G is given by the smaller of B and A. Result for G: 0.314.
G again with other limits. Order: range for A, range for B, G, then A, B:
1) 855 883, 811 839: 0.424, 32.9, 0.42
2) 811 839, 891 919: 0.327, 32.4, 0.33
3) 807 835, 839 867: 0.359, 32.2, 0.36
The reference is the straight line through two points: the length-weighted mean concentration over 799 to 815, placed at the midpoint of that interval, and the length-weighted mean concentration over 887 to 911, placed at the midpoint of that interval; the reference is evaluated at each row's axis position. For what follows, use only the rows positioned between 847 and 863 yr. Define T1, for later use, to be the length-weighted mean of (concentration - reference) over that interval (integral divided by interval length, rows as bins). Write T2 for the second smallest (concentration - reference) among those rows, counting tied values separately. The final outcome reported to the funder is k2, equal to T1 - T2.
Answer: 0.03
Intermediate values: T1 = 1.0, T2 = 1.0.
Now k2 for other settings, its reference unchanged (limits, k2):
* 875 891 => 0.46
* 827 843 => 0.01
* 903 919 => 0.12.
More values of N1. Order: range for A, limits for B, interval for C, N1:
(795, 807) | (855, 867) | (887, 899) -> -1.0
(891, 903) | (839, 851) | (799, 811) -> 0.1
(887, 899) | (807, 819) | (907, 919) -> 0.8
